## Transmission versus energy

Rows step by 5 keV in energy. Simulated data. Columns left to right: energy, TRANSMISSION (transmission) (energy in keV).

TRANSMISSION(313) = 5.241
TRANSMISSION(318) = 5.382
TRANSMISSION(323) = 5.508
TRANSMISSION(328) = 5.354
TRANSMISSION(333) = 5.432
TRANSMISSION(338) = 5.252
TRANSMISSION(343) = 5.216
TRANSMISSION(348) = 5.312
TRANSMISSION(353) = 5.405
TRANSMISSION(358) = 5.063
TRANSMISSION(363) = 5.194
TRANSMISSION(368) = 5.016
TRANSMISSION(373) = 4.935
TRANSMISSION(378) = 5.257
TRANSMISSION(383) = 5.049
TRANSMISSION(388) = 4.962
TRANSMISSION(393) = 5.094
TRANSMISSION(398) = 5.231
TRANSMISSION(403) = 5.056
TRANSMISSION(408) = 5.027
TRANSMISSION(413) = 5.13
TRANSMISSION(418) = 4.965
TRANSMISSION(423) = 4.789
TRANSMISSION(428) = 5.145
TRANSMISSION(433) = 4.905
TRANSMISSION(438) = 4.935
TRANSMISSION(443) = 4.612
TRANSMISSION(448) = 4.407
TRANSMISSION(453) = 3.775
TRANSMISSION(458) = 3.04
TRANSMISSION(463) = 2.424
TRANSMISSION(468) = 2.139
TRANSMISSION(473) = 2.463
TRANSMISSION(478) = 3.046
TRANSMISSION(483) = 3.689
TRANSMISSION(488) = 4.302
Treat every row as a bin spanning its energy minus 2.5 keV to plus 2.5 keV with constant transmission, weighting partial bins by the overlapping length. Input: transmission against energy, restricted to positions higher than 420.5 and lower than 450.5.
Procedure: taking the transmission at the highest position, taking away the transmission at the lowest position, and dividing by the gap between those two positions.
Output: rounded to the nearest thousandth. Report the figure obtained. -0.015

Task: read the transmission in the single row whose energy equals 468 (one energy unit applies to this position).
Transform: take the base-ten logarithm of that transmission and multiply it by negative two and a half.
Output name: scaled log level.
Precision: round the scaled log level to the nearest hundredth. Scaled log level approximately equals -0.83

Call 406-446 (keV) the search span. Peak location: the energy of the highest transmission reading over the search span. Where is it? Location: 428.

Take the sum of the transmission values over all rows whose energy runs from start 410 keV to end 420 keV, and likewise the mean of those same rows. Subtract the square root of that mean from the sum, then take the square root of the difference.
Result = 2.8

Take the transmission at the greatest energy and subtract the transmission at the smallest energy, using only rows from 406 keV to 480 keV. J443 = -2.0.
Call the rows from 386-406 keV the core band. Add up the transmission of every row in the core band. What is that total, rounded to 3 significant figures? 20.3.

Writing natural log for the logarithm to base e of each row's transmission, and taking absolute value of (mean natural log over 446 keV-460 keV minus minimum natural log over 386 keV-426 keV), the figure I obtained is 0.26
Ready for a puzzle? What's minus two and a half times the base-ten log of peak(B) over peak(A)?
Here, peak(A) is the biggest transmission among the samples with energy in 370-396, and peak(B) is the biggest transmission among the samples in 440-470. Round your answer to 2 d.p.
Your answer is 0.14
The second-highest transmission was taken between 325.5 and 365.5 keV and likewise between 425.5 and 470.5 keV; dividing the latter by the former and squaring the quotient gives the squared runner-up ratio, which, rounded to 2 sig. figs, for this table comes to 0.83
